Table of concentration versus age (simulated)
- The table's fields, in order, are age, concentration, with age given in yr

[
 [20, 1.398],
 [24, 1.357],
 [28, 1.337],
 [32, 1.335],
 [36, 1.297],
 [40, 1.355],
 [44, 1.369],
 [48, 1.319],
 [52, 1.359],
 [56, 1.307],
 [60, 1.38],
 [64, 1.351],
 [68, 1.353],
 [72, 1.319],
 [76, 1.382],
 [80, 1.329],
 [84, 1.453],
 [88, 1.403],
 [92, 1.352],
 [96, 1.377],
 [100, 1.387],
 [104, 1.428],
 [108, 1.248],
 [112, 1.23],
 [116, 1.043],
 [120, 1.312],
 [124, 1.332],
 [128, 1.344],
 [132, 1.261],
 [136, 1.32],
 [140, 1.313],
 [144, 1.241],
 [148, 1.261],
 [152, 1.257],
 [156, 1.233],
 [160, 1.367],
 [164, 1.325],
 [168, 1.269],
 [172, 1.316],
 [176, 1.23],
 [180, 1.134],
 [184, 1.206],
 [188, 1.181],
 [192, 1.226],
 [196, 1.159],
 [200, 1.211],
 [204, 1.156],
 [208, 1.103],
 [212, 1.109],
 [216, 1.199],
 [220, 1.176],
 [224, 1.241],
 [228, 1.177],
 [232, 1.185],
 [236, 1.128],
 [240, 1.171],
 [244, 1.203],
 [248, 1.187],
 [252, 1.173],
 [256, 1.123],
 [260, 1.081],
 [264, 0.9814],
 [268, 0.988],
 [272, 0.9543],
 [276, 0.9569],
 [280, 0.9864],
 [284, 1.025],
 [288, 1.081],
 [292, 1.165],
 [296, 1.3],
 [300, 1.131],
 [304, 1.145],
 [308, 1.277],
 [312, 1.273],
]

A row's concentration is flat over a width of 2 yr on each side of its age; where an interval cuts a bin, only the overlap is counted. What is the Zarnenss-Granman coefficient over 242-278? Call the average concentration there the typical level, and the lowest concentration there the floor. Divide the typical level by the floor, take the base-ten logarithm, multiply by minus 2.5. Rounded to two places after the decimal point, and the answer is -0.13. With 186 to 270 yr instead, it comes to -0.17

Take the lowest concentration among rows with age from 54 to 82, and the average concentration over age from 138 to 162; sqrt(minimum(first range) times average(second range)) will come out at 1.29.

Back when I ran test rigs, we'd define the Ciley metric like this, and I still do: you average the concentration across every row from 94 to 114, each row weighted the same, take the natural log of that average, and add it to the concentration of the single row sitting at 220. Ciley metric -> 1.46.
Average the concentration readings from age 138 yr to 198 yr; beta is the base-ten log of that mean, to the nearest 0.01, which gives 0.10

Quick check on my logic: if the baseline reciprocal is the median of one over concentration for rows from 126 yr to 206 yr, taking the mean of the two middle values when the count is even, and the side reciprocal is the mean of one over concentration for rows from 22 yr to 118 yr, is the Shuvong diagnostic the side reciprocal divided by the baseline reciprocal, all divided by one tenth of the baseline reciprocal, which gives 12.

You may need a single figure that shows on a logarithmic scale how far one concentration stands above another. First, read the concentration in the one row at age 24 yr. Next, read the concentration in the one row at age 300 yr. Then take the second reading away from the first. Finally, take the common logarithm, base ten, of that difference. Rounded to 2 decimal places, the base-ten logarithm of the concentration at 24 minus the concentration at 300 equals -0.65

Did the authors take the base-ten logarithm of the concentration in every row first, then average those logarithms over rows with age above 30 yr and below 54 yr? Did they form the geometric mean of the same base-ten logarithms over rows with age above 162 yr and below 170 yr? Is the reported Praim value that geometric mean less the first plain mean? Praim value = -0.014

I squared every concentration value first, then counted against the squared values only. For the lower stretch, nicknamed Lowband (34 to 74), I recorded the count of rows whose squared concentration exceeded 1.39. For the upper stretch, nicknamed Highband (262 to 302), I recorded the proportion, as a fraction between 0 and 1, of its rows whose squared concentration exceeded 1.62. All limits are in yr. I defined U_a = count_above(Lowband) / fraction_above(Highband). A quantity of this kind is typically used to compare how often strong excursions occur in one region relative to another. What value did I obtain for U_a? 100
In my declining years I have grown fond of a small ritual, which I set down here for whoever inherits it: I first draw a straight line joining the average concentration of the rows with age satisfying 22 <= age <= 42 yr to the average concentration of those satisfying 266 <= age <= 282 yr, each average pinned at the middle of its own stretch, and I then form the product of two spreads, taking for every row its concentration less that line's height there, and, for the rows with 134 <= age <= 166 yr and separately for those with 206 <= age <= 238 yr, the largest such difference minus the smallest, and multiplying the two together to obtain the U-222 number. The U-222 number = 0.024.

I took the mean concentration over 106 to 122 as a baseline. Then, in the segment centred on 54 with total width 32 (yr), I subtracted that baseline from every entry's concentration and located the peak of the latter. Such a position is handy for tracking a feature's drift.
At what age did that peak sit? 60 yr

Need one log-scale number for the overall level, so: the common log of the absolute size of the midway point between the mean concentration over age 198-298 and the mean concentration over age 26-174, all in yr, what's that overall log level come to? 0.087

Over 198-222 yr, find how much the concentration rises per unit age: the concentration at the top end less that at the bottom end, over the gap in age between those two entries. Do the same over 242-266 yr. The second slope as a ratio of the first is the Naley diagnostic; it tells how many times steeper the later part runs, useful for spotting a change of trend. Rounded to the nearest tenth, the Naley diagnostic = 6.3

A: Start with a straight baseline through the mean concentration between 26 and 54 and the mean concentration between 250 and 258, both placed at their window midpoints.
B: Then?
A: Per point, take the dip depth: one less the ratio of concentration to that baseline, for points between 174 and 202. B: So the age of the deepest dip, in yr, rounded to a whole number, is 180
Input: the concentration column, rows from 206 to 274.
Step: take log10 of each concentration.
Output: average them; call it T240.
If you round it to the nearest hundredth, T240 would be 0.05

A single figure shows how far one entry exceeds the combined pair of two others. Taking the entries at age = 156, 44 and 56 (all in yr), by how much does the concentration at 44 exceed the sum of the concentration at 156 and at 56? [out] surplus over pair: -1.17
